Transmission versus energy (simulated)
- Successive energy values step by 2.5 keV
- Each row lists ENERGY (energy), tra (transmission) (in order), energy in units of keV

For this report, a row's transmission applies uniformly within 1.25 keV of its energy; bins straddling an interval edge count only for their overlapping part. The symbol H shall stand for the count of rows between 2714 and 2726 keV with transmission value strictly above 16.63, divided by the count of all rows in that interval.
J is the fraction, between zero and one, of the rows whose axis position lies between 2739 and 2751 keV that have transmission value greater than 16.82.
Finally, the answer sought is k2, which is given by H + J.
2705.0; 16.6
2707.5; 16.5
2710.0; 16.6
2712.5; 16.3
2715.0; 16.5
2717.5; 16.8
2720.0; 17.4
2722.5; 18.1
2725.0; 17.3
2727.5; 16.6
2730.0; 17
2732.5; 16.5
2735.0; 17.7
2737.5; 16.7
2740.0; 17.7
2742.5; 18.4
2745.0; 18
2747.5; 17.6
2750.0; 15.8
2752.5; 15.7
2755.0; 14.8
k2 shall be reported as 1.6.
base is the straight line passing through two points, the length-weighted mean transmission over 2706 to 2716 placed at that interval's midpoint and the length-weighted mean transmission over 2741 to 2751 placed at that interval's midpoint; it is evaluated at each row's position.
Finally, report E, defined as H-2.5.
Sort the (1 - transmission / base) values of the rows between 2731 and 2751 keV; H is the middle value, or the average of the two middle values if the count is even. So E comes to -2.51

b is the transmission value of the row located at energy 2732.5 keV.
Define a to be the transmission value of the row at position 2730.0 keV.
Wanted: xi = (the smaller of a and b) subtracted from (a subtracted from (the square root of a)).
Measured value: -29.4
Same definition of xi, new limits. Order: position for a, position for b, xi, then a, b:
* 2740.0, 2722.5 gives -31.2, 17.7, 18.1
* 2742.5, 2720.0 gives -31.5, 18.4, 17.4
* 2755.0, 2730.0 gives -25.8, 14.8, 17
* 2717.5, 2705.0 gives -29.3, 16.8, 16.6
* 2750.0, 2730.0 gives -27.6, 15.8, 17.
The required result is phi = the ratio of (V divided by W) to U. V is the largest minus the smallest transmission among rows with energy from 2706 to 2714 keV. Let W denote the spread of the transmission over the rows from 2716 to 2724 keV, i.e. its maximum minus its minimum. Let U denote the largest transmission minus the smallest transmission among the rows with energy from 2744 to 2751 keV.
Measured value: 0.1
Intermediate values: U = 2.2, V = 0.30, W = 1.3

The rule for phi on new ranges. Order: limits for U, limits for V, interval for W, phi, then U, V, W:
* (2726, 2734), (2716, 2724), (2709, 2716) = 8.7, 0.5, 1.30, 0.3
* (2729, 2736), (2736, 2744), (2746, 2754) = 0.7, 1.2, 1.70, 1.9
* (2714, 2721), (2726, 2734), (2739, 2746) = 0.8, 0.9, 0.50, 0.7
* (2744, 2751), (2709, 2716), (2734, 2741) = 0.1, 2.2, 0.30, 1.0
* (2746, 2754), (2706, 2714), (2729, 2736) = 0.1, 1.9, 0.30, 1.2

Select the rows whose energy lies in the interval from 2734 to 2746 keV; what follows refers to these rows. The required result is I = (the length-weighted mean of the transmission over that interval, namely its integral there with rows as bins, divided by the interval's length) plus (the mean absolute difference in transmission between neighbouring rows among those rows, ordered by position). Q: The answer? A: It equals 18.5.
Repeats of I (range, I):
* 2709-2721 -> 17.1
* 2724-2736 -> 17.7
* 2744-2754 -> 17.5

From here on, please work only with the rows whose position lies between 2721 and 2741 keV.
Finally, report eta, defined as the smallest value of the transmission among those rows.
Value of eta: 16.5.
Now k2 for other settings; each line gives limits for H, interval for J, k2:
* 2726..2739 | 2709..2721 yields 0.8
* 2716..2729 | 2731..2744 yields 1.4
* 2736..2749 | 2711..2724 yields 1.4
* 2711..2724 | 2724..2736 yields 1.2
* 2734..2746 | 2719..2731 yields 1.8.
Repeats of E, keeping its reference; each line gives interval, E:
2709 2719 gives -2.50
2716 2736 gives -2.52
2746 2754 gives -2.40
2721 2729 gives -2.52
